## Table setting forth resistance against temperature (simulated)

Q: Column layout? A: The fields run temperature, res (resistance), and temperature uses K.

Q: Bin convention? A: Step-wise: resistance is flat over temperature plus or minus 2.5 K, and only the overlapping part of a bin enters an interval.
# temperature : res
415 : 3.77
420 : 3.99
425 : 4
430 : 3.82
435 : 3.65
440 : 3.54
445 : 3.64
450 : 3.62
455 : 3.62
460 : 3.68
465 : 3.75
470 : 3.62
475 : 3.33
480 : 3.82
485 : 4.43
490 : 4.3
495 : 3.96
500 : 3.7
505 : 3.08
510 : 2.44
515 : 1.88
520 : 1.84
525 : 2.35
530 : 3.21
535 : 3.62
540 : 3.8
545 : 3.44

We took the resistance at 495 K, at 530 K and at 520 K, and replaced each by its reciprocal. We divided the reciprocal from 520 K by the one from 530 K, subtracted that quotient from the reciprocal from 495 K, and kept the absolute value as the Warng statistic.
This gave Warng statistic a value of 1.49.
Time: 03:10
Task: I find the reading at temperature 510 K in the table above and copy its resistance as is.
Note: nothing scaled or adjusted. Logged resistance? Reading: 2.44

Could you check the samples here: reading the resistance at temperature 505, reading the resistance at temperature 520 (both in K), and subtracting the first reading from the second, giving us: -1.2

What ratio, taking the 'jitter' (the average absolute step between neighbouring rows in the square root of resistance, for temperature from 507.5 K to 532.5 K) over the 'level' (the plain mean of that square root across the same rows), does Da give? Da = 0.11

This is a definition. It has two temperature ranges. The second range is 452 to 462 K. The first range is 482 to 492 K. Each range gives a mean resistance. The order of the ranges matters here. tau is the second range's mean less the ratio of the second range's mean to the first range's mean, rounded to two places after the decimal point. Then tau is 2.81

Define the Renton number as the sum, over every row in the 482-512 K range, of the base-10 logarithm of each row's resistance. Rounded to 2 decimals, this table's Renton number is 3.32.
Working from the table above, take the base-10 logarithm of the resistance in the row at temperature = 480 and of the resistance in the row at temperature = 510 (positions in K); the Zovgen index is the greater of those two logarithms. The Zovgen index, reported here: 0.582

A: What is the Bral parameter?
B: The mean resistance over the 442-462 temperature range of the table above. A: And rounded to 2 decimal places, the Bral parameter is 3.64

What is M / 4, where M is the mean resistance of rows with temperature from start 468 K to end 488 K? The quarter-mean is 0.95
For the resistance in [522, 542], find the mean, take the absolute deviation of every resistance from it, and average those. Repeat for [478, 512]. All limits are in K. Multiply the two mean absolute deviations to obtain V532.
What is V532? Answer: 0.24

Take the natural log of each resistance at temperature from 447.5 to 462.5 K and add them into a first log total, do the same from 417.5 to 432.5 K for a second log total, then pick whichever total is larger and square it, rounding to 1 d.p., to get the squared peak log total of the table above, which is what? 16.9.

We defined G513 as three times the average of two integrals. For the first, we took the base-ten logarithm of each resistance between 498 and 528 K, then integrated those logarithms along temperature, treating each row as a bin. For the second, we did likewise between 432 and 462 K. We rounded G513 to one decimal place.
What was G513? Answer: 42.8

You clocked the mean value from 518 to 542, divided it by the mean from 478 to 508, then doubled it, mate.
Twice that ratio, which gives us 1.5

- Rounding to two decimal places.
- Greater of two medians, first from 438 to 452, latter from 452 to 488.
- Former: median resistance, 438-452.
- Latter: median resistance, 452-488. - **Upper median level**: 3.68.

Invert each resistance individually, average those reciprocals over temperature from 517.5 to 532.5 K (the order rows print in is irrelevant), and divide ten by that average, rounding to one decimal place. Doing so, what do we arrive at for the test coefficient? 23.4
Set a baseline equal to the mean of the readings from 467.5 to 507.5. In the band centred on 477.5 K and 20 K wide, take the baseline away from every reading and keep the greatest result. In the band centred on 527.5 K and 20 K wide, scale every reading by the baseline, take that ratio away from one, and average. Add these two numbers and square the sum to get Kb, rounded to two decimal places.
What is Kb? 0.85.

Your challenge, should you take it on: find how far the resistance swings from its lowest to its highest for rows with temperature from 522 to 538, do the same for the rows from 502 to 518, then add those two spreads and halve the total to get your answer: 1.2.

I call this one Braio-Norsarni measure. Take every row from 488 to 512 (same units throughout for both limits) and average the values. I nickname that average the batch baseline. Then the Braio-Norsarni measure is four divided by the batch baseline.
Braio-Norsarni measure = 1.14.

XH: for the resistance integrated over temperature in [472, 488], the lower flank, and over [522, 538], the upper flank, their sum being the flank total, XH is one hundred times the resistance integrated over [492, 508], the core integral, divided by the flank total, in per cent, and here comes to 52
